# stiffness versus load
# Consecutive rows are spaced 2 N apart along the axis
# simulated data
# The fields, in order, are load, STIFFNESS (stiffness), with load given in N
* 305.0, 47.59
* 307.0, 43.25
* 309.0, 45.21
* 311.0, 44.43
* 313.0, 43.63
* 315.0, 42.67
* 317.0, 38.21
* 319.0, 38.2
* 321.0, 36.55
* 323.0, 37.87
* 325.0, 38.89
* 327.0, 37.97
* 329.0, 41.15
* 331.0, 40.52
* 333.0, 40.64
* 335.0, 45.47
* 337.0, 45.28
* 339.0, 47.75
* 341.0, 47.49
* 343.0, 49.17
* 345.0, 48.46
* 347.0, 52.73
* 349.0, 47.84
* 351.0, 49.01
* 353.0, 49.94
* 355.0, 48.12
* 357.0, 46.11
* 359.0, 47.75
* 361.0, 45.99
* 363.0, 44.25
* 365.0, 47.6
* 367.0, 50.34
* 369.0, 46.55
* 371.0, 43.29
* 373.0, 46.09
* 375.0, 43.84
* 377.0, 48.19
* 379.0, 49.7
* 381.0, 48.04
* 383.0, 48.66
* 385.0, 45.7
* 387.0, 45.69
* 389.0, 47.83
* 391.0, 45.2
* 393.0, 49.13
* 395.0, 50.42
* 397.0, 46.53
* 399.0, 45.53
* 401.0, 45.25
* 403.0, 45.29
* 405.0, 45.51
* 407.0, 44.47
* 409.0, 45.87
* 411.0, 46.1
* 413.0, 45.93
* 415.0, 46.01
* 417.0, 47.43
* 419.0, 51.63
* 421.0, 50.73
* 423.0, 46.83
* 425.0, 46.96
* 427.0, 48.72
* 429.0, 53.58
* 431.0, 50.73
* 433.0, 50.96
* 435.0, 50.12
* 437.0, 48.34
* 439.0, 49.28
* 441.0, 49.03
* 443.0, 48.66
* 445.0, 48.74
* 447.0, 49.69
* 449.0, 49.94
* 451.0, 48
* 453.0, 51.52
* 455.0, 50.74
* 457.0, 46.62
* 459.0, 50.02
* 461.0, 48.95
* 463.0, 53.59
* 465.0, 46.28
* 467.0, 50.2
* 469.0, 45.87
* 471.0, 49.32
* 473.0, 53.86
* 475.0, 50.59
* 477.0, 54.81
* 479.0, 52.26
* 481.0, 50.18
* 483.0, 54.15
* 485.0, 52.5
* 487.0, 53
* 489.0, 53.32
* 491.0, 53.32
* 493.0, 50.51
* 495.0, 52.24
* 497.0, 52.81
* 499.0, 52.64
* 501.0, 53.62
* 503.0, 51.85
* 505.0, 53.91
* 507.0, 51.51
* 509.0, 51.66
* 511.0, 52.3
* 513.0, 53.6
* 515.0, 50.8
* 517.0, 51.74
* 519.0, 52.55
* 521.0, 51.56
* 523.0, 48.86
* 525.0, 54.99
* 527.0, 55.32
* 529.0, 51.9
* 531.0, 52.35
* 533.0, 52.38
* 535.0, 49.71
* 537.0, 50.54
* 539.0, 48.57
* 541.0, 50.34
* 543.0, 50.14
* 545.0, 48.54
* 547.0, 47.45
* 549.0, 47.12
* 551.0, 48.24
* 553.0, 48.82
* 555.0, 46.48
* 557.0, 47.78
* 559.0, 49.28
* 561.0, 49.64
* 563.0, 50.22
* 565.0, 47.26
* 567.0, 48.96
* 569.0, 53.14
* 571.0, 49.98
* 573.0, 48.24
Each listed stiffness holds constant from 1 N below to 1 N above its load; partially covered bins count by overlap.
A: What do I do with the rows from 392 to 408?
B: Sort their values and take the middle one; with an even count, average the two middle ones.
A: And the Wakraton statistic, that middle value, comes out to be 45.5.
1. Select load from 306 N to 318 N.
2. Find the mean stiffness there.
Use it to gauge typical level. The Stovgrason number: 43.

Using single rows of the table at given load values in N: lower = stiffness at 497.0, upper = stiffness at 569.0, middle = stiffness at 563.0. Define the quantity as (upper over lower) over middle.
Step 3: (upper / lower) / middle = 0.020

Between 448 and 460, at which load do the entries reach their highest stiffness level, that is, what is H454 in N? 453.0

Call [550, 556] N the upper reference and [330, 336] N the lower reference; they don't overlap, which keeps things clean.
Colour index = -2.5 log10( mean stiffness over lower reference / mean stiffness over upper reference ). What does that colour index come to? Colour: 0.14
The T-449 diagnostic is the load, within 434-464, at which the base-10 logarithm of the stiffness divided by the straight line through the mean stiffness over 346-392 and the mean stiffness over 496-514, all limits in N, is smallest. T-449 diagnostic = 457.0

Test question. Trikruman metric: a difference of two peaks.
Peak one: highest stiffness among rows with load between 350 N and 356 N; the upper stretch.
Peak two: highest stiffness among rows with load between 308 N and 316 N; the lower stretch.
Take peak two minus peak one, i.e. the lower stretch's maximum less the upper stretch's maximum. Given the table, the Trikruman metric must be -4.7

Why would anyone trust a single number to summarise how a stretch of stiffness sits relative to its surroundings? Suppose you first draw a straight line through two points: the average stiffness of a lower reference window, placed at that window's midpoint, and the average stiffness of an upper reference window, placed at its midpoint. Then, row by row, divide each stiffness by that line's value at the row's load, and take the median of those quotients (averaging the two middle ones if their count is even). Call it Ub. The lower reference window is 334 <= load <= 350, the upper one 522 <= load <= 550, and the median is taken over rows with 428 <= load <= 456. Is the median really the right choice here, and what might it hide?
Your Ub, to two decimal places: 1.01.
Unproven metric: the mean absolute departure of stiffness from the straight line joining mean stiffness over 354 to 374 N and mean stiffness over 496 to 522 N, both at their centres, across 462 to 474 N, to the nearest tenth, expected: 2.9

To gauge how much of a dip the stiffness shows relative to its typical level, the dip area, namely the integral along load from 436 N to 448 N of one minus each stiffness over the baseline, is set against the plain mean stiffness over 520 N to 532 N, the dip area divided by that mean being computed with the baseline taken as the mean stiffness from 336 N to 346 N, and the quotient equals -0.006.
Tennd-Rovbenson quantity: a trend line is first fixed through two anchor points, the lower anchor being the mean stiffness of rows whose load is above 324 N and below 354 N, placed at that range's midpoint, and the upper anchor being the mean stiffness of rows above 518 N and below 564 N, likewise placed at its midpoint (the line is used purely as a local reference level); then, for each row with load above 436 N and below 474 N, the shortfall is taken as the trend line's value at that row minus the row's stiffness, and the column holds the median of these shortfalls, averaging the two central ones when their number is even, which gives -1.2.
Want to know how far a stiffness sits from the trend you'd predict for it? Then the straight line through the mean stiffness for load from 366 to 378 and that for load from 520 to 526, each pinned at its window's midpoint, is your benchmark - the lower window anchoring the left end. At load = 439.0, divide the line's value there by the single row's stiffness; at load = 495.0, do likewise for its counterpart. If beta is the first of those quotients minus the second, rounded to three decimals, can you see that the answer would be 0.018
